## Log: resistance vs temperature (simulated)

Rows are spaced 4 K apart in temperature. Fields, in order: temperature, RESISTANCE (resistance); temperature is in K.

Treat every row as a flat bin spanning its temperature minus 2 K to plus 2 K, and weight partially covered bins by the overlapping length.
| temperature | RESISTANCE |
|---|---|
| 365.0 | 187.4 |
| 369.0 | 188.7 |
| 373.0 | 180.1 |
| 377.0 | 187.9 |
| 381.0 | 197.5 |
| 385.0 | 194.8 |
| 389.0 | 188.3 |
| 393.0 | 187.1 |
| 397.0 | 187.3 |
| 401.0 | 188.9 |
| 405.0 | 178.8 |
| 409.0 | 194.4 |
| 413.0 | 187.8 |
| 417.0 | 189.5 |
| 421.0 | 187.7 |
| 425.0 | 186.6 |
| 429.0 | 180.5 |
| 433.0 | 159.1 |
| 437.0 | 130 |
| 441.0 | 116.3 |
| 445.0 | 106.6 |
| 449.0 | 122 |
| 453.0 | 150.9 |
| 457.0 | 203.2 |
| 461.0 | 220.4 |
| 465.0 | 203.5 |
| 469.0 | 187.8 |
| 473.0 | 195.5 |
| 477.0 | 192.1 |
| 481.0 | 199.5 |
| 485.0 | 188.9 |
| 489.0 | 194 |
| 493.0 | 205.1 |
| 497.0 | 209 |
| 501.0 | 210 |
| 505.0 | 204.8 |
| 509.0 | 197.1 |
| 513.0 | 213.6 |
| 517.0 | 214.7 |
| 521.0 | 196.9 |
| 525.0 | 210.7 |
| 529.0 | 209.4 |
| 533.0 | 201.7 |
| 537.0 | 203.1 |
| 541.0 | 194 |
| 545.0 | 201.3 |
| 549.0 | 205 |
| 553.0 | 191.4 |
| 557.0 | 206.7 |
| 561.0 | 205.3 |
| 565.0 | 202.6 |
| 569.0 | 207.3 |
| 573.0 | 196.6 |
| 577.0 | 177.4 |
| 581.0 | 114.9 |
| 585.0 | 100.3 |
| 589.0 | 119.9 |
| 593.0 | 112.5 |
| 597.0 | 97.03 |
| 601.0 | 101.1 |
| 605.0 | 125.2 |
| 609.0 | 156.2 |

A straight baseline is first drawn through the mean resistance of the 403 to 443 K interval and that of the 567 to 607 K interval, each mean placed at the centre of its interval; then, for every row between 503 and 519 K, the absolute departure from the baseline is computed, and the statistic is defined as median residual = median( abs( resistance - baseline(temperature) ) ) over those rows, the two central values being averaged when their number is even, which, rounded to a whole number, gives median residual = 57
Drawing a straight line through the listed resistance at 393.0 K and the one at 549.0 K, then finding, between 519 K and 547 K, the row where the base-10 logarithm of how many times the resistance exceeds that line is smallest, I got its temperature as 541.0 K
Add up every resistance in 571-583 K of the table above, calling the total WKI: 489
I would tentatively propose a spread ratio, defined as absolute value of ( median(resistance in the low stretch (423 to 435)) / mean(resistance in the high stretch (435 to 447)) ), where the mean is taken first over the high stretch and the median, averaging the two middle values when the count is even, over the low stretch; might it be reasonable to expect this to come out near 1.5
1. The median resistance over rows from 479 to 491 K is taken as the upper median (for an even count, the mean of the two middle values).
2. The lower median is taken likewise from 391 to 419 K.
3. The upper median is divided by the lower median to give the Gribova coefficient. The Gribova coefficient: 1.0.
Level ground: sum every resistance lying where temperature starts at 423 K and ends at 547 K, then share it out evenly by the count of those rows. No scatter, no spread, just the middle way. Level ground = 187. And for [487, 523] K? 205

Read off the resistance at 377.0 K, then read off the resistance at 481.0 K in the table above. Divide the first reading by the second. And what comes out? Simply 0.94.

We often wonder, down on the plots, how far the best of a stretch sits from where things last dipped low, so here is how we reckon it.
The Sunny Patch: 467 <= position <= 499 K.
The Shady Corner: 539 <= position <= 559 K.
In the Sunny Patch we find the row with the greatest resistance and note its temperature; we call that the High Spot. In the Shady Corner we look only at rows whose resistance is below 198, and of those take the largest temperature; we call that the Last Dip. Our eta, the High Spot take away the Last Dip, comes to -56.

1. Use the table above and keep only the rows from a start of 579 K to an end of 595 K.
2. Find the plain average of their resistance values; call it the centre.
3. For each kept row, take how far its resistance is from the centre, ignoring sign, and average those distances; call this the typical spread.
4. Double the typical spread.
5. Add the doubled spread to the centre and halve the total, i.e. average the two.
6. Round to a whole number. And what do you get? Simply 62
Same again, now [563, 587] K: 123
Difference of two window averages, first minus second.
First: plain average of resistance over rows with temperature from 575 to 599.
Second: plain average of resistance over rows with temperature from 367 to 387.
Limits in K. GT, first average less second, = -69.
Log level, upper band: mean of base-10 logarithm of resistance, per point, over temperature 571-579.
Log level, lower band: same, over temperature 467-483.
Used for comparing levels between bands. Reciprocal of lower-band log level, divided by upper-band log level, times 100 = 19.3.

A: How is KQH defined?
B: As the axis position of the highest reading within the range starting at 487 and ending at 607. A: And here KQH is 517.0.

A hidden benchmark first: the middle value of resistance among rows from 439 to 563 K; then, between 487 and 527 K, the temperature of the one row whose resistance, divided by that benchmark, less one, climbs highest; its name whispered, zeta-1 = 517.0 K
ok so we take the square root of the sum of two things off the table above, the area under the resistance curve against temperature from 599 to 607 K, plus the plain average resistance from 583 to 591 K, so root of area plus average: 32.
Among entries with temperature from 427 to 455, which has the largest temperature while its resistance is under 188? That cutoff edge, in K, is 453.0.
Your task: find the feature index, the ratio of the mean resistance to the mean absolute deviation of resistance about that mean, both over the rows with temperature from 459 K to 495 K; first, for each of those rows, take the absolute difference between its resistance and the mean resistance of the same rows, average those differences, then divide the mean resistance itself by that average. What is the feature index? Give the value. 26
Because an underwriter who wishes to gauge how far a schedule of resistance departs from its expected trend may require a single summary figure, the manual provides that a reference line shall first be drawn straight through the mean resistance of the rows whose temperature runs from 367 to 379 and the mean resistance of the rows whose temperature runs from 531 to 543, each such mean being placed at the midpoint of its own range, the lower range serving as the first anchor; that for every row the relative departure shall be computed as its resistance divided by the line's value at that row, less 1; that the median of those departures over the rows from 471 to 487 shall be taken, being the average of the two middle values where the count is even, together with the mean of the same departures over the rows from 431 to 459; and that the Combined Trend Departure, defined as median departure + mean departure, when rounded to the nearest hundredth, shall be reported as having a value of -0.27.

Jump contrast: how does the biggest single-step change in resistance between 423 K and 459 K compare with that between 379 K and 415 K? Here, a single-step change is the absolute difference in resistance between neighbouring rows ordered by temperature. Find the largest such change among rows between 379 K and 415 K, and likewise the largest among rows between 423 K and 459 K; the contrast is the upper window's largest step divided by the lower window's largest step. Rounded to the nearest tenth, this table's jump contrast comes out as 3.4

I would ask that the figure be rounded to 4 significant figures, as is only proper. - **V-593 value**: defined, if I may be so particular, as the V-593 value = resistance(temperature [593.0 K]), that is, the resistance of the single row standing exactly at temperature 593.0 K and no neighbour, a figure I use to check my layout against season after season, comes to 112.5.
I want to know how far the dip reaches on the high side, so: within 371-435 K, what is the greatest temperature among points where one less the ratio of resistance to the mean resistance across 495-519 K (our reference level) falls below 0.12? 425.0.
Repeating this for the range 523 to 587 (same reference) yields 573.0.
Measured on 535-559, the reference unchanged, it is 557.0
